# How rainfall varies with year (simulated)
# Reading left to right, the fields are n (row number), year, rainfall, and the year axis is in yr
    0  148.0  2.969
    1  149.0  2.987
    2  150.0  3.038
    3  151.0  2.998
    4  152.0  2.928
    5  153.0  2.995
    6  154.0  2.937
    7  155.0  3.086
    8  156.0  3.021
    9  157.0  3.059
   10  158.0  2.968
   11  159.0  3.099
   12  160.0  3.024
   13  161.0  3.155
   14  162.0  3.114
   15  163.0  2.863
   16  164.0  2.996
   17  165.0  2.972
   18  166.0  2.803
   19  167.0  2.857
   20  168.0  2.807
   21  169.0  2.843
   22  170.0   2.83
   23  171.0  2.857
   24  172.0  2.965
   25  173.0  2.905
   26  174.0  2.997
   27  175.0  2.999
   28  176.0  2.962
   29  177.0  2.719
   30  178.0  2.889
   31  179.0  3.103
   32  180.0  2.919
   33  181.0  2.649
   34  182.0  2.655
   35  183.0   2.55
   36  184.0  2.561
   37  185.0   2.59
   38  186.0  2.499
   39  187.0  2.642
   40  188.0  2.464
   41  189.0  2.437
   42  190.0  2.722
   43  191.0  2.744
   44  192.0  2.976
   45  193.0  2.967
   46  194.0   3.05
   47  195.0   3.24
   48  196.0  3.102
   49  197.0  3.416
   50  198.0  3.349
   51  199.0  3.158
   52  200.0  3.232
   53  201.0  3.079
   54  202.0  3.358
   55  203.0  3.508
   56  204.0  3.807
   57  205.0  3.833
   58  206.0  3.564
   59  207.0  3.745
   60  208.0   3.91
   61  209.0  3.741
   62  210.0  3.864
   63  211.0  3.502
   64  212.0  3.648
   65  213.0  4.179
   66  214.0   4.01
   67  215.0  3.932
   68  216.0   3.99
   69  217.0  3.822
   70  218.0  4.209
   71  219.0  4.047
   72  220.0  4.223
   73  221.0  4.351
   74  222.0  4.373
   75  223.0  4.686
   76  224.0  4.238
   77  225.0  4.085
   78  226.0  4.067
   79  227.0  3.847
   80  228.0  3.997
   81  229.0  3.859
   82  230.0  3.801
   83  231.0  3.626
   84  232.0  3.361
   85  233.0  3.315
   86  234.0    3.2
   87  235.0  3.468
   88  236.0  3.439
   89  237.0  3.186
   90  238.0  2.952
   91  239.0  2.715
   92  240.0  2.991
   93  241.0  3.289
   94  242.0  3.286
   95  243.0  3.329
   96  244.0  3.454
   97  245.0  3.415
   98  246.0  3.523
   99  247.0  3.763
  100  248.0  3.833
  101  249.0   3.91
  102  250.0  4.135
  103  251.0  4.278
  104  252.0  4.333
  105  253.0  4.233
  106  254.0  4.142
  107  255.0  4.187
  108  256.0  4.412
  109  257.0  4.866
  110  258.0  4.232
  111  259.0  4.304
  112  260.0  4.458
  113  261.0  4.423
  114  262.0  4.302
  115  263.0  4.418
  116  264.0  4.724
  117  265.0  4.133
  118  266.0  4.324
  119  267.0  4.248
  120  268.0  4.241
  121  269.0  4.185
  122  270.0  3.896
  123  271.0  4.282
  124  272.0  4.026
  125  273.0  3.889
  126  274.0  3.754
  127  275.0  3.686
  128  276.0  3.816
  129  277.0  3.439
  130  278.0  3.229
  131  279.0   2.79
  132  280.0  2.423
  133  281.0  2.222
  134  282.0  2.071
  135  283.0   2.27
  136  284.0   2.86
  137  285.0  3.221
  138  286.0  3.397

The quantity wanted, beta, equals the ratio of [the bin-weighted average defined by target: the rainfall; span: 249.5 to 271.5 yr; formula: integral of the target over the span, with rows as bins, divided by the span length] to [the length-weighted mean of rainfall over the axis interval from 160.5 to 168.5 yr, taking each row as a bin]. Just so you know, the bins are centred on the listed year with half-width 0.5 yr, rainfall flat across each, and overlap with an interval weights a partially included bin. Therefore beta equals 1.5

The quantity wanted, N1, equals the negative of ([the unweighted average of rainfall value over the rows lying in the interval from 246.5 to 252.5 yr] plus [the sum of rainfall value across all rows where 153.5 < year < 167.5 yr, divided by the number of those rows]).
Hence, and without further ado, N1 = -7.0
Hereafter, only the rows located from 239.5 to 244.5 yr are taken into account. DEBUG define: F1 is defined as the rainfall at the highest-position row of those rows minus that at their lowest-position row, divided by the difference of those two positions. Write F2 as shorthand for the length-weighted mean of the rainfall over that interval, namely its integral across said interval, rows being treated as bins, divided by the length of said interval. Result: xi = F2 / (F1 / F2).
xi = 92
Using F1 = 0.12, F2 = 3.3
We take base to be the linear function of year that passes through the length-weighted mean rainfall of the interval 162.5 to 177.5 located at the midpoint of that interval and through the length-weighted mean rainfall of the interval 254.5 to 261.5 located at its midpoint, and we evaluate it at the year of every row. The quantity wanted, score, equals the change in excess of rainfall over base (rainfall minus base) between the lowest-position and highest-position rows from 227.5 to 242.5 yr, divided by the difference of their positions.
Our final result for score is -0.07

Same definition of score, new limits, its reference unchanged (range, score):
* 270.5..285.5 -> -0.09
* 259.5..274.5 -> -0.07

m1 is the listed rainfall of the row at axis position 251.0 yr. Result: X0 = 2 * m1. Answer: 8.6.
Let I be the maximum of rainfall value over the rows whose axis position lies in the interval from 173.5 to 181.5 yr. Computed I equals 3.103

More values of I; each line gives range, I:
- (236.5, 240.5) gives 3.186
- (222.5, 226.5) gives 4.686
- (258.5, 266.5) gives 4.724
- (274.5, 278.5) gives 3.816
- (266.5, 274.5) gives 4.282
